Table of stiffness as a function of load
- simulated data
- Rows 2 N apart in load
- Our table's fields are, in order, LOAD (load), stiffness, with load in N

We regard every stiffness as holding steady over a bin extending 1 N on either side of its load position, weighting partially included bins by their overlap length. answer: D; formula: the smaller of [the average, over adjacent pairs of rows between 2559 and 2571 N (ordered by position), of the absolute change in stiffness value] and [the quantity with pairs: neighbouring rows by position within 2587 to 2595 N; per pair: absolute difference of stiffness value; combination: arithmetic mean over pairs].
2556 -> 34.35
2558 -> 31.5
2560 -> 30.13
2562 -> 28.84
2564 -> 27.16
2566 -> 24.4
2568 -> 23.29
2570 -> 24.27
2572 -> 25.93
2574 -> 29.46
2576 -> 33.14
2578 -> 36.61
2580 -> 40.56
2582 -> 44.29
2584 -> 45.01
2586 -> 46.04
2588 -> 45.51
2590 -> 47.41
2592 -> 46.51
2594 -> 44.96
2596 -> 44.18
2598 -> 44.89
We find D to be 1.45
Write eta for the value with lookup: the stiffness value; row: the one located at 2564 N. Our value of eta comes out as 27.16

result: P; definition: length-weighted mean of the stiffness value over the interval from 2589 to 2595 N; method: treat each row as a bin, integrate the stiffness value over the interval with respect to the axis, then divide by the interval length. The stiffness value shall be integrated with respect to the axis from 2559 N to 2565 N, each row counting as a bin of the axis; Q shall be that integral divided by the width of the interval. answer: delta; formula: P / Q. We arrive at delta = 1.6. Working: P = 46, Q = 29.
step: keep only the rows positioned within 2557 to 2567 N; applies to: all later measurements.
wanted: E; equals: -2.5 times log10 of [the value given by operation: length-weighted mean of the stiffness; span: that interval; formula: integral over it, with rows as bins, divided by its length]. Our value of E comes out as -3.6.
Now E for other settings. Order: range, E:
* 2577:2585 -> -4.0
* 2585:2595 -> -4.2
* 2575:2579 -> -3.9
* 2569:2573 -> -3.5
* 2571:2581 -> -3.8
